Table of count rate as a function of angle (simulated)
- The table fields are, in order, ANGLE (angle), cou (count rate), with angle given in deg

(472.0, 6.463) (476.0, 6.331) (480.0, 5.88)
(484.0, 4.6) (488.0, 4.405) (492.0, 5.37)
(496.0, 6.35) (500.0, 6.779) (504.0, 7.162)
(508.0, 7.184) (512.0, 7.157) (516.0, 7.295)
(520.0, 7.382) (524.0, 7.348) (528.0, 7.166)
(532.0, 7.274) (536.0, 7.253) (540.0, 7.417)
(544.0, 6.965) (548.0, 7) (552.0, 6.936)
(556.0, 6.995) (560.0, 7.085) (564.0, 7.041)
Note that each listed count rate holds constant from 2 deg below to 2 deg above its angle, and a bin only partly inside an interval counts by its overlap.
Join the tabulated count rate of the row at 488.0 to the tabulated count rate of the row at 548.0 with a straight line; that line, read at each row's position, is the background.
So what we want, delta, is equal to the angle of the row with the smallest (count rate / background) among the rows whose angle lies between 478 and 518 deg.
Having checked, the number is 488.0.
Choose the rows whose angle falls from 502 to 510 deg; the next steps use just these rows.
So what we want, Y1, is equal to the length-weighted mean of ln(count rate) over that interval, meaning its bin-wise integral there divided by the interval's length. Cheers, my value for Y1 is 1.97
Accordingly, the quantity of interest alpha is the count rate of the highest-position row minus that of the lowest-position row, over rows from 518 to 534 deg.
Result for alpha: -0.1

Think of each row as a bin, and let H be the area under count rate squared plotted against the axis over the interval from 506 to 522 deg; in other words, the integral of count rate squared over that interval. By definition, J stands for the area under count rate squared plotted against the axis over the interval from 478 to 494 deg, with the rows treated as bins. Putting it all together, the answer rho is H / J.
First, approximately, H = 842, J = 416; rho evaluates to 2.0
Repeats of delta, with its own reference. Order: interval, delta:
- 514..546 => 544.0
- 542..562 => 560.0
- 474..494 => 488.0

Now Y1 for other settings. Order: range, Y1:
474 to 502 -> 1.72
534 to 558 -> 1.96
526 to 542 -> 1.98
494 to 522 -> 1.95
